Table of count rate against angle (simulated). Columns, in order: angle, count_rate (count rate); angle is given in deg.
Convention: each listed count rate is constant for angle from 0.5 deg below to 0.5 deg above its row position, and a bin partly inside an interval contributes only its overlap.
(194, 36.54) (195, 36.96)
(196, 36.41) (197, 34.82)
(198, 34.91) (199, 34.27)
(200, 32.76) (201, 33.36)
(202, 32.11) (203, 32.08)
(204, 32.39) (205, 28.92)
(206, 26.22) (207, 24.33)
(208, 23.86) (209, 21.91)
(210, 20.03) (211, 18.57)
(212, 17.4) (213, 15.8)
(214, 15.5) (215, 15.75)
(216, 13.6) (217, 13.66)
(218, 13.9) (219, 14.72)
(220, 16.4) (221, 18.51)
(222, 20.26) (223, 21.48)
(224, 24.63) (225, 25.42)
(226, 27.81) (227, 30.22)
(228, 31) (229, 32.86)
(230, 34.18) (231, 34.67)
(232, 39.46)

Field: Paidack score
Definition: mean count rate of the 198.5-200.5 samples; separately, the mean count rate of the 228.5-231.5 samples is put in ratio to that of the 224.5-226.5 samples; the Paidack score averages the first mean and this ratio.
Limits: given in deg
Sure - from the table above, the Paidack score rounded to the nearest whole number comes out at 17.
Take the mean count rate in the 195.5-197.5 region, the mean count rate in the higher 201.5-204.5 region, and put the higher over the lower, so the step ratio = 0.90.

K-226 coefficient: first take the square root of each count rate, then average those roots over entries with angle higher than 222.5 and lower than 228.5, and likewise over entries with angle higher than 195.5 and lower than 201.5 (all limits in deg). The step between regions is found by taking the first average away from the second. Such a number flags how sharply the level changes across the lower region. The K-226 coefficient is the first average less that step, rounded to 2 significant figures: 4.5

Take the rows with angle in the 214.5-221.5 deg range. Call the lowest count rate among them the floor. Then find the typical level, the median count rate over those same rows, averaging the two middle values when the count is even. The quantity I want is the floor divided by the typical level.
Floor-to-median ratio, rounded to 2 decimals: 0.92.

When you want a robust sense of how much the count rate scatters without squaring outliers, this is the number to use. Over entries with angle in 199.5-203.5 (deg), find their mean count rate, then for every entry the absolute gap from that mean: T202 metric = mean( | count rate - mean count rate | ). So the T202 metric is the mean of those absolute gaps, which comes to 0.5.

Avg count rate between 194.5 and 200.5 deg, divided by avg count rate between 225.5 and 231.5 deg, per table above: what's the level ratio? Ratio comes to 1.1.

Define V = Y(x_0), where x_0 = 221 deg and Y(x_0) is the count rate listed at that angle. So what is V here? 18.51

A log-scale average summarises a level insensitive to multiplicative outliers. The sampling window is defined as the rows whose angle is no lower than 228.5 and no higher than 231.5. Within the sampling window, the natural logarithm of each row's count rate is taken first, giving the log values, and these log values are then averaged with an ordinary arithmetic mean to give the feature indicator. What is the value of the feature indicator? 3.5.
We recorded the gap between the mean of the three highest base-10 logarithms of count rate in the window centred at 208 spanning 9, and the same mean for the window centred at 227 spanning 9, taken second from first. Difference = -0.07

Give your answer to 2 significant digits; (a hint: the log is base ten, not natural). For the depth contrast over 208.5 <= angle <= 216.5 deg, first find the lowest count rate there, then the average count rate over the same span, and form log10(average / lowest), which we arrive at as 0.11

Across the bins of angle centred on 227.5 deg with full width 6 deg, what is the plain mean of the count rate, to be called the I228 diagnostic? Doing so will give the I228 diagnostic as 30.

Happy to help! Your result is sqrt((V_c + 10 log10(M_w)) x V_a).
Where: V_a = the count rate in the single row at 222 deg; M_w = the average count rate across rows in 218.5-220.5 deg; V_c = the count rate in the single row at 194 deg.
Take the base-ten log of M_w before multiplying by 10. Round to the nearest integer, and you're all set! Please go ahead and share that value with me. 31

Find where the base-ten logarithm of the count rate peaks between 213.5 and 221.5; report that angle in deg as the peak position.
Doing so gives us 221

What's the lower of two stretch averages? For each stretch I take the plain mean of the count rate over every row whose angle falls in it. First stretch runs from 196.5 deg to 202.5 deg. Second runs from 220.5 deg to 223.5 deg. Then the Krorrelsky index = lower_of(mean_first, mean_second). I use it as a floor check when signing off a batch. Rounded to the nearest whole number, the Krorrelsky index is 20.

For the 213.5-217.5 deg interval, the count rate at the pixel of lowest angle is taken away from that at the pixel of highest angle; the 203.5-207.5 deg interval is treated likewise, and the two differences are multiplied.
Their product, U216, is 15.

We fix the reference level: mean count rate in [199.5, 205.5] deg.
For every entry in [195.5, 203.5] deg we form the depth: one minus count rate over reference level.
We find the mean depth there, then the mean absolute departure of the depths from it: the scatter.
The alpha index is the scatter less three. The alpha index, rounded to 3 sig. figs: -2.96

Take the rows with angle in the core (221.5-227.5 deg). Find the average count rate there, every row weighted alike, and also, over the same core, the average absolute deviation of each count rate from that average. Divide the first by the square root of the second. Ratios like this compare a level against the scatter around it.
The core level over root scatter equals 15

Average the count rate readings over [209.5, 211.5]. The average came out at 19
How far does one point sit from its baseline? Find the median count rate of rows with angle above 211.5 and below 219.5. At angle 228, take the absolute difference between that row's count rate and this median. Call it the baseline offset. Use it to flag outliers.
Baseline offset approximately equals 15.9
